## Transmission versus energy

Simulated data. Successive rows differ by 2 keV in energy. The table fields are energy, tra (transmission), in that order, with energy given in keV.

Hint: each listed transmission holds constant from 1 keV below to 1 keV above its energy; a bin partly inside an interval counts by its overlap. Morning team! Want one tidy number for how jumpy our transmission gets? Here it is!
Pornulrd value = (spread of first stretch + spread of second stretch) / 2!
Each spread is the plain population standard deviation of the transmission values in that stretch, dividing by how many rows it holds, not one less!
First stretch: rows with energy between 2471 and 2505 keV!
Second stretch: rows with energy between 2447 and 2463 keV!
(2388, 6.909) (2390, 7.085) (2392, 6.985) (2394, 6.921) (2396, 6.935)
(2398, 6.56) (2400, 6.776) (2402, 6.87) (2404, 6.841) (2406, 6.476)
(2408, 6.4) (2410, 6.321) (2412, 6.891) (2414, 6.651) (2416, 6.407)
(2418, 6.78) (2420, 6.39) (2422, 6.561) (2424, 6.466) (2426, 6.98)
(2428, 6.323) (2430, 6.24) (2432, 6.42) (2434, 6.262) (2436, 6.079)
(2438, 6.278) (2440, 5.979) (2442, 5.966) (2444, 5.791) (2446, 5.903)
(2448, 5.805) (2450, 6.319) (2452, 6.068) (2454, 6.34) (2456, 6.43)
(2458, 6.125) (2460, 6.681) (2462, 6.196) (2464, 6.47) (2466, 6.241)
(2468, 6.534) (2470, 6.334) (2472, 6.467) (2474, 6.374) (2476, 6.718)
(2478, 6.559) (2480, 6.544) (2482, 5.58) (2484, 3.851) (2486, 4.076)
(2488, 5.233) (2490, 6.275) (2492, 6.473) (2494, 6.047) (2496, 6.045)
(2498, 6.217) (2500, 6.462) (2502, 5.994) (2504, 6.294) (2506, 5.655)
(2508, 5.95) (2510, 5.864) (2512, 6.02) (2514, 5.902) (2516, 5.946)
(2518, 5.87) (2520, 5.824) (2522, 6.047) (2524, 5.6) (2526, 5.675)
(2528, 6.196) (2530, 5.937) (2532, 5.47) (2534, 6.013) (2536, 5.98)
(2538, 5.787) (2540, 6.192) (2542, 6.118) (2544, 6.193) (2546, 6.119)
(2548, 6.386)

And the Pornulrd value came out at 0.528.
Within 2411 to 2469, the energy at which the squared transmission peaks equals 2426 keV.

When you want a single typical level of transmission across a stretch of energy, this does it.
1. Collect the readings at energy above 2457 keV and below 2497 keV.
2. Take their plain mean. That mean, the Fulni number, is 6.04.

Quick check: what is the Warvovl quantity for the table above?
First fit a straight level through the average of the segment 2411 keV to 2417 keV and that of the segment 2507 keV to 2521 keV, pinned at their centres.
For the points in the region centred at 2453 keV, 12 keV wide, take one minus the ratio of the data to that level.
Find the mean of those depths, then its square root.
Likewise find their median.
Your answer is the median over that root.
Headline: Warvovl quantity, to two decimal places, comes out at 0.12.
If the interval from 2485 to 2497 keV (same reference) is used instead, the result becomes 0.00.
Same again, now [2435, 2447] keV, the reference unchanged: 0.28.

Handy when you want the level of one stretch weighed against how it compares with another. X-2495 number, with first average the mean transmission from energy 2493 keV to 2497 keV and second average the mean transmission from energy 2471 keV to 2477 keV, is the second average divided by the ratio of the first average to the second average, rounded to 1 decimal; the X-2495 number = 7.0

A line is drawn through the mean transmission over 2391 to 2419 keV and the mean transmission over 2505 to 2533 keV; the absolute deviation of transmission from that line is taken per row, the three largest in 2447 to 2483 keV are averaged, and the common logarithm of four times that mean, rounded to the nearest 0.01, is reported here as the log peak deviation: 0.35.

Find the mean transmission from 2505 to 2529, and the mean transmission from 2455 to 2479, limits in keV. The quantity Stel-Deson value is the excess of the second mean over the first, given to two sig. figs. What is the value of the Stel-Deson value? 0.55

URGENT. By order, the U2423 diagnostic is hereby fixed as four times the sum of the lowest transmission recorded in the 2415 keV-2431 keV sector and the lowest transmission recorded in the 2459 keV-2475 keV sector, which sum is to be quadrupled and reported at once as 49.7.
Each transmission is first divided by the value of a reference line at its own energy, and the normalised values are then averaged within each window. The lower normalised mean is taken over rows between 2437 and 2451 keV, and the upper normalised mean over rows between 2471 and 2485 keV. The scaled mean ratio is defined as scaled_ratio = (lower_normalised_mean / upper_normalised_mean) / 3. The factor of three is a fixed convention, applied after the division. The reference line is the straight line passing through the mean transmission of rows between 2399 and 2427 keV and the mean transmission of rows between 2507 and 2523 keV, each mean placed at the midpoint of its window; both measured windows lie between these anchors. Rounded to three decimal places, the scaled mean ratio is 0.321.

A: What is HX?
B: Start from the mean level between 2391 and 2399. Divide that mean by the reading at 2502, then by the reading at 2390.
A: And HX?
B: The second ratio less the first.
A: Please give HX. -0.18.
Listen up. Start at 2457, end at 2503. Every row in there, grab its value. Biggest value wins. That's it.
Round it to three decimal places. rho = 6.718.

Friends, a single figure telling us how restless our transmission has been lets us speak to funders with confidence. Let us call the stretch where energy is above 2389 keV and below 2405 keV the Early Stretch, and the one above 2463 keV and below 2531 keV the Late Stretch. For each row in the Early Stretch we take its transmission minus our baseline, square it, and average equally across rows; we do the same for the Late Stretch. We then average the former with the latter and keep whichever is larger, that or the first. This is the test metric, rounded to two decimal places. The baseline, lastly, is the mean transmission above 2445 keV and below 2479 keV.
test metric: 0.40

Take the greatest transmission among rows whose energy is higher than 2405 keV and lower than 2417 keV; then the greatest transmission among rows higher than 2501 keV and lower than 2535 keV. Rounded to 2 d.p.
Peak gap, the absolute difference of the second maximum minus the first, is 0.60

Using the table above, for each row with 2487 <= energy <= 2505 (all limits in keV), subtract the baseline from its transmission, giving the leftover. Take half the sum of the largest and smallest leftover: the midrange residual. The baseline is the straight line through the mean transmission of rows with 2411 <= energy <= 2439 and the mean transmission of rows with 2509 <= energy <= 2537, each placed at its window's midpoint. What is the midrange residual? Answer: -0.2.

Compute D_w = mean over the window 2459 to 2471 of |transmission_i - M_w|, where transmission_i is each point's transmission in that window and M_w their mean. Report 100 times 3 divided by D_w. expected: 1969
